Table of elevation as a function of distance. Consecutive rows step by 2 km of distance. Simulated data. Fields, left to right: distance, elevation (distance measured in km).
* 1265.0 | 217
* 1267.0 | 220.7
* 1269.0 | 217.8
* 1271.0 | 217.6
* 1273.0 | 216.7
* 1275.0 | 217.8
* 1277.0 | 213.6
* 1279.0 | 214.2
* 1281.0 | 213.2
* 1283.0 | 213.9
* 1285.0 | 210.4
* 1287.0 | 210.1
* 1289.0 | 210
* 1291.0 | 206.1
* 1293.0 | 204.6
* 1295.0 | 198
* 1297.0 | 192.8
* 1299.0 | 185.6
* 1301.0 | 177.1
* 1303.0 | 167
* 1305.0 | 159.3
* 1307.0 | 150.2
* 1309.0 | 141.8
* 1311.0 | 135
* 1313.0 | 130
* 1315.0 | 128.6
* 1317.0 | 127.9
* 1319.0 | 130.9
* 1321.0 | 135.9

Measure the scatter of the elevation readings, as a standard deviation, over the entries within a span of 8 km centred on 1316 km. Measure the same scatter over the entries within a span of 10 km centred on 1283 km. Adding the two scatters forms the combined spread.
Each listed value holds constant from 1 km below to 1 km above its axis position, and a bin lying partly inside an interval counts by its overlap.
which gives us 3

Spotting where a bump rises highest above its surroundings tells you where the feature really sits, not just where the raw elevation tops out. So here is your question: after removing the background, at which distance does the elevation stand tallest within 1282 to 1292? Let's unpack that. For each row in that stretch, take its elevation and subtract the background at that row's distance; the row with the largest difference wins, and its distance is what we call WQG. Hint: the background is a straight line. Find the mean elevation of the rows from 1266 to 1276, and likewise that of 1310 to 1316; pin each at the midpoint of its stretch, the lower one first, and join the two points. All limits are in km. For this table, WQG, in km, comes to 1291.0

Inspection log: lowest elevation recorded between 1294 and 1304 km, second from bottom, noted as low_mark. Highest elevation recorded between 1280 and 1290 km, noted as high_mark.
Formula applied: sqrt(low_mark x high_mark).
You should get 195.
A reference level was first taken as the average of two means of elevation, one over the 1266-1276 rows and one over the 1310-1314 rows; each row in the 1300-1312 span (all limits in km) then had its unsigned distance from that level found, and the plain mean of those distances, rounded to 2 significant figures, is 21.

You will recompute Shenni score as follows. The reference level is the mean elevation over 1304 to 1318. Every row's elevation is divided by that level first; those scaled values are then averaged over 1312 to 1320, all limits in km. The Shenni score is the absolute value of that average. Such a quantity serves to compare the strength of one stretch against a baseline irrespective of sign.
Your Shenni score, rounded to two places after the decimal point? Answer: 0.93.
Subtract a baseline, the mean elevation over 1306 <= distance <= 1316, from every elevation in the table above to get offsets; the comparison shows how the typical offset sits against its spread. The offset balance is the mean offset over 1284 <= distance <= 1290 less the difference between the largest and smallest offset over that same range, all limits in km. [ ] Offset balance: 73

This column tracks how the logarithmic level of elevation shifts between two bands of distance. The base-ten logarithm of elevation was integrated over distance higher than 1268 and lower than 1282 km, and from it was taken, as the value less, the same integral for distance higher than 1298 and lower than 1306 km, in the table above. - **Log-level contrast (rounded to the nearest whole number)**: 15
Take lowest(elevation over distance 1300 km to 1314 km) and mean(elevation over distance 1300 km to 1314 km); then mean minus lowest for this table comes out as 21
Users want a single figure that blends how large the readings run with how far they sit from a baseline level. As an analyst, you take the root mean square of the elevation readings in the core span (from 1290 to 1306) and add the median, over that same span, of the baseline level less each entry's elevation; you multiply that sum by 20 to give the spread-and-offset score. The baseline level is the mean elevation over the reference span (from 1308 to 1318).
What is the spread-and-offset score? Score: 2609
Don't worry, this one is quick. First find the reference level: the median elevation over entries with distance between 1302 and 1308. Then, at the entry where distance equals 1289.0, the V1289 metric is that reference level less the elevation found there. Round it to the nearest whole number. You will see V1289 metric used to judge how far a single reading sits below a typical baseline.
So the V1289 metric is -51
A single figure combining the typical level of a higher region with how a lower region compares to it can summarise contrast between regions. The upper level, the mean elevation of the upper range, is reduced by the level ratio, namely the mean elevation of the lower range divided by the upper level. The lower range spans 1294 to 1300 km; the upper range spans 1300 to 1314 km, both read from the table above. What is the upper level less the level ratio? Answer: 150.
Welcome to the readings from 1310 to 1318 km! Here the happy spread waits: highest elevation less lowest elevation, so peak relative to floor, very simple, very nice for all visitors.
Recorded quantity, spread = 7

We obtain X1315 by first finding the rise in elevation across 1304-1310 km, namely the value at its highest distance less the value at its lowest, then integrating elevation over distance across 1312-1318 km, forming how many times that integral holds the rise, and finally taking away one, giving -45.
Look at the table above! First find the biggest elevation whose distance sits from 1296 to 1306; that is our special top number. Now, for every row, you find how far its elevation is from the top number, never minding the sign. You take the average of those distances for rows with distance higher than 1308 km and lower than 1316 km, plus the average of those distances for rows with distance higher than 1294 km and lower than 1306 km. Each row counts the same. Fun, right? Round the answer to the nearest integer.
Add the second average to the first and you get 74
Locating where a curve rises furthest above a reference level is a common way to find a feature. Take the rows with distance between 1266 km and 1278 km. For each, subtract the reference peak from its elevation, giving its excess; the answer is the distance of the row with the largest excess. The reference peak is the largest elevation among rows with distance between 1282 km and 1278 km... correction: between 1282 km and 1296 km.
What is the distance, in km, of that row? 1267.0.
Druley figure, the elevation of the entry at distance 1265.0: 217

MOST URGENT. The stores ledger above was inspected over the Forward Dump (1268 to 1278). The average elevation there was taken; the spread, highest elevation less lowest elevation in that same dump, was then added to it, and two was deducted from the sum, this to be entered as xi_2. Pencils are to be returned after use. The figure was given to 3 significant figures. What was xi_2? 219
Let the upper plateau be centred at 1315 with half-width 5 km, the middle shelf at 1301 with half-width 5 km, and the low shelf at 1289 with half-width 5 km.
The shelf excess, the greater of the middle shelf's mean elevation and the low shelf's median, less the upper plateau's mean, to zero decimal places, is 80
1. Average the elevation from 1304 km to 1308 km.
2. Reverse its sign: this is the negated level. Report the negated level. -155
